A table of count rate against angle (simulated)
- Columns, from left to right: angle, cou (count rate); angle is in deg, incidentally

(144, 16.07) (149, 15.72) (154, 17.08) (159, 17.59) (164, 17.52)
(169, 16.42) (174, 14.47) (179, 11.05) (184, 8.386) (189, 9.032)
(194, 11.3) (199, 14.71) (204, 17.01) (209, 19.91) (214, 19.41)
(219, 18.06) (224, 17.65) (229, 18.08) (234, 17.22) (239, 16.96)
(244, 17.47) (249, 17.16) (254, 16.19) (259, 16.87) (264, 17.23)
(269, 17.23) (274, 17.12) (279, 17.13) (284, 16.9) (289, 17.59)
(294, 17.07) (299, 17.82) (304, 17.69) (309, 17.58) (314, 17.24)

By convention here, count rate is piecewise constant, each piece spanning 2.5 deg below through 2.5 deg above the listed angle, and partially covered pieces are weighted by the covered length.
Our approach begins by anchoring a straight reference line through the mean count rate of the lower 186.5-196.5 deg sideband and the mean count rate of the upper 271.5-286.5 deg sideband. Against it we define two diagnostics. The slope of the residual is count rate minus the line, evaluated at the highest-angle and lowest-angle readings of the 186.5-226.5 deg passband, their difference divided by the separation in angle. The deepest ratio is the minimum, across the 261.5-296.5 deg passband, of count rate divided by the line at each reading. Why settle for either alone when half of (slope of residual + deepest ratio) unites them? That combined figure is 0.55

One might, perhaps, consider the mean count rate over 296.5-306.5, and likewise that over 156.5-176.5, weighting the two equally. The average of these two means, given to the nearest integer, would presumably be 17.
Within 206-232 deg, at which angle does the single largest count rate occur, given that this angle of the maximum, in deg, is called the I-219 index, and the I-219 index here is 209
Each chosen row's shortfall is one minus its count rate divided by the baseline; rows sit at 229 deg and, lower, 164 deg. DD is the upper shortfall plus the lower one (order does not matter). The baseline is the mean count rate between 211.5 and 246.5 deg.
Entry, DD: 0.00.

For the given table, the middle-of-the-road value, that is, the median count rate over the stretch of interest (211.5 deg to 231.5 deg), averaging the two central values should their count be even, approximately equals 18.1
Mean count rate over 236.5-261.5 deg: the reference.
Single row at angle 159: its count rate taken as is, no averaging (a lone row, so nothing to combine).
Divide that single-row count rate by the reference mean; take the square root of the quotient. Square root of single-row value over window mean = 1.02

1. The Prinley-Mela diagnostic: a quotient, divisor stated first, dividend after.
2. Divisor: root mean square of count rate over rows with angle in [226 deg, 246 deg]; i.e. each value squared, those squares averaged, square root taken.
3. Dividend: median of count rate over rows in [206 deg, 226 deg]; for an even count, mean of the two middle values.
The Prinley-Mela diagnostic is 1.07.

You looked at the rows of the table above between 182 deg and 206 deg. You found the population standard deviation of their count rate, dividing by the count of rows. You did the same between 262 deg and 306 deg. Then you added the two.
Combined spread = 3.6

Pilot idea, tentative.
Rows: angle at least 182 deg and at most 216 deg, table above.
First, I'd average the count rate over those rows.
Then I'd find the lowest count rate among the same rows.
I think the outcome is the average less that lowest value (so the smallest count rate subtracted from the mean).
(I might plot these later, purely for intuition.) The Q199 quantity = 6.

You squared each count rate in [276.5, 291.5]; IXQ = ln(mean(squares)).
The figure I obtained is 5.69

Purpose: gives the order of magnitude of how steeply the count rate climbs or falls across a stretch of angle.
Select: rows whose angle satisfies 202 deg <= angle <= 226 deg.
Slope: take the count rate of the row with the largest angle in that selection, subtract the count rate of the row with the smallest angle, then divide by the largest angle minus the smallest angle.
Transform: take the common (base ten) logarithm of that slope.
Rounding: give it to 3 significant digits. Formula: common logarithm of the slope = -1.49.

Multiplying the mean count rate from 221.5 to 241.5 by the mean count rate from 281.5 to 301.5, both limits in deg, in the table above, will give 303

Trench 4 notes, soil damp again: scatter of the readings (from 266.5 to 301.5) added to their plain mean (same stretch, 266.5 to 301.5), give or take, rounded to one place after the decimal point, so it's 17.6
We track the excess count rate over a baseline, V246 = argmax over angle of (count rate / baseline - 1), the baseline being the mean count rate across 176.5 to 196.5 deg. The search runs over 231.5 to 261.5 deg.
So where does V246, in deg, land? 244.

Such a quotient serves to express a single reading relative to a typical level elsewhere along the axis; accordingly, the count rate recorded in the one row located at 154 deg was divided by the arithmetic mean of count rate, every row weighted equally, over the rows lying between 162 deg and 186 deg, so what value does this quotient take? 1.26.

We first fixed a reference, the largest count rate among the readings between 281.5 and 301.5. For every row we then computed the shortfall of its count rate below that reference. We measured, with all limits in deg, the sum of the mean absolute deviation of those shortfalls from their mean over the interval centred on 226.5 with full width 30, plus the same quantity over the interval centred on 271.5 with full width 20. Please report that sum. 1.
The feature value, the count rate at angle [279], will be 17.13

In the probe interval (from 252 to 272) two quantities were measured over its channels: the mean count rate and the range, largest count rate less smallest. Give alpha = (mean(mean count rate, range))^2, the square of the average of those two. 80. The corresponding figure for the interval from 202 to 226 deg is 114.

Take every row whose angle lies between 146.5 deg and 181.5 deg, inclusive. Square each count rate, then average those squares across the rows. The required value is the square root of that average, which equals 15.8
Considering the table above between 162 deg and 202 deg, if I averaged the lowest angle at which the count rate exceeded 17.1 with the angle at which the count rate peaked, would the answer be 164.0 deg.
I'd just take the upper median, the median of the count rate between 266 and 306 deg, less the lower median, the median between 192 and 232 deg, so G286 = -0.7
